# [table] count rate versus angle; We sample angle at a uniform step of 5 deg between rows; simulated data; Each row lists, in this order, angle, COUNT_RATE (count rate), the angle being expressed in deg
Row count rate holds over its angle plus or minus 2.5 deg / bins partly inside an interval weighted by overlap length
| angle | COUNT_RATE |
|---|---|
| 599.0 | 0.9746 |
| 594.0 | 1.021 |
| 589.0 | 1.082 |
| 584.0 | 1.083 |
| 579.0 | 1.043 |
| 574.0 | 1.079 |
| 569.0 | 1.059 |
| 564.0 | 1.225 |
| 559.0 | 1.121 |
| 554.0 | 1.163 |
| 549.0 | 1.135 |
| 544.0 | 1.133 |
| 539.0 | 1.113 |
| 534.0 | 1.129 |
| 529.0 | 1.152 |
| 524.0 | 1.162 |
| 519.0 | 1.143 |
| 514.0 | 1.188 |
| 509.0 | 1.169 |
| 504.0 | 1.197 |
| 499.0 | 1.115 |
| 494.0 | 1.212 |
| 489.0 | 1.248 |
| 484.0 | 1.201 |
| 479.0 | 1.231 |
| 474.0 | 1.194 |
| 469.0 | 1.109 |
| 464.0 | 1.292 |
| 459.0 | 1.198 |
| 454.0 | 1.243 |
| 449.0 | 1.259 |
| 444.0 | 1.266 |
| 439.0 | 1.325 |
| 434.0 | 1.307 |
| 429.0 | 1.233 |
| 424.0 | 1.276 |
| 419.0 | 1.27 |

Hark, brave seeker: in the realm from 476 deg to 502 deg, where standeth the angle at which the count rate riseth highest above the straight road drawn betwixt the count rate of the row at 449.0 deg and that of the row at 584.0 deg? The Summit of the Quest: 489.0 deg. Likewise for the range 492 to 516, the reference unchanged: 514.0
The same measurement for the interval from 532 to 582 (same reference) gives 564.0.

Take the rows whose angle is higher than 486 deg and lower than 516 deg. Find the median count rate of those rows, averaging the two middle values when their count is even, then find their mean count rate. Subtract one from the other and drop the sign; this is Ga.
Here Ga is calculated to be 0.004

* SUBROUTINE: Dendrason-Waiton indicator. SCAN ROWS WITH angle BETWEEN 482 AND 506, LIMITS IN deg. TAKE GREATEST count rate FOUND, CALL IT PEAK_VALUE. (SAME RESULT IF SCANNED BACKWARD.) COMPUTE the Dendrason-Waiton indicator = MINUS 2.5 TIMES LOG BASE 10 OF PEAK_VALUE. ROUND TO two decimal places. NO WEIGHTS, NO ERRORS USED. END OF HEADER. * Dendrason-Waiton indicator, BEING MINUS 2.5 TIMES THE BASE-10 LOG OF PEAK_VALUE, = -0.24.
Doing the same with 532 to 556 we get -0.16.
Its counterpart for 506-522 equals -0.19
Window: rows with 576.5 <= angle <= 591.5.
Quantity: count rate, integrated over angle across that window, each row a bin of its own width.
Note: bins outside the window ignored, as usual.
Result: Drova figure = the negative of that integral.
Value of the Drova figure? -16.0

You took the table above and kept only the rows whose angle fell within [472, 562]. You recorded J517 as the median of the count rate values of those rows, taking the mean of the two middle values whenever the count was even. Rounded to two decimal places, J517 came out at 1.16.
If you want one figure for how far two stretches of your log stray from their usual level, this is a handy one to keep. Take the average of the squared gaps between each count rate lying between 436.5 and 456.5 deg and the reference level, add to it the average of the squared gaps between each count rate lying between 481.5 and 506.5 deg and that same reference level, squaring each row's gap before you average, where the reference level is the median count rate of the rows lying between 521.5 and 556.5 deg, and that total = 0.026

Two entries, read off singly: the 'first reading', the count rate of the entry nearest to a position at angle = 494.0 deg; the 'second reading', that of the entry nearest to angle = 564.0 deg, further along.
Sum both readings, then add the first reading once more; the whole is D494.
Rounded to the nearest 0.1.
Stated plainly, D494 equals 3.6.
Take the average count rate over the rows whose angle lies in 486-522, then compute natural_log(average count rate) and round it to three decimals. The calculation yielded 0.167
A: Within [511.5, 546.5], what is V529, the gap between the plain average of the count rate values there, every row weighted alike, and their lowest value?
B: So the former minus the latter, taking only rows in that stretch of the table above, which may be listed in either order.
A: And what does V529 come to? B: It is 0.033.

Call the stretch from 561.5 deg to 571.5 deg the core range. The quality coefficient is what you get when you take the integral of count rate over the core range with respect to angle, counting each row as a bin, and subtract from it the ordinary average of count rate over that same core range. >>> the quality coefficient 10.3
